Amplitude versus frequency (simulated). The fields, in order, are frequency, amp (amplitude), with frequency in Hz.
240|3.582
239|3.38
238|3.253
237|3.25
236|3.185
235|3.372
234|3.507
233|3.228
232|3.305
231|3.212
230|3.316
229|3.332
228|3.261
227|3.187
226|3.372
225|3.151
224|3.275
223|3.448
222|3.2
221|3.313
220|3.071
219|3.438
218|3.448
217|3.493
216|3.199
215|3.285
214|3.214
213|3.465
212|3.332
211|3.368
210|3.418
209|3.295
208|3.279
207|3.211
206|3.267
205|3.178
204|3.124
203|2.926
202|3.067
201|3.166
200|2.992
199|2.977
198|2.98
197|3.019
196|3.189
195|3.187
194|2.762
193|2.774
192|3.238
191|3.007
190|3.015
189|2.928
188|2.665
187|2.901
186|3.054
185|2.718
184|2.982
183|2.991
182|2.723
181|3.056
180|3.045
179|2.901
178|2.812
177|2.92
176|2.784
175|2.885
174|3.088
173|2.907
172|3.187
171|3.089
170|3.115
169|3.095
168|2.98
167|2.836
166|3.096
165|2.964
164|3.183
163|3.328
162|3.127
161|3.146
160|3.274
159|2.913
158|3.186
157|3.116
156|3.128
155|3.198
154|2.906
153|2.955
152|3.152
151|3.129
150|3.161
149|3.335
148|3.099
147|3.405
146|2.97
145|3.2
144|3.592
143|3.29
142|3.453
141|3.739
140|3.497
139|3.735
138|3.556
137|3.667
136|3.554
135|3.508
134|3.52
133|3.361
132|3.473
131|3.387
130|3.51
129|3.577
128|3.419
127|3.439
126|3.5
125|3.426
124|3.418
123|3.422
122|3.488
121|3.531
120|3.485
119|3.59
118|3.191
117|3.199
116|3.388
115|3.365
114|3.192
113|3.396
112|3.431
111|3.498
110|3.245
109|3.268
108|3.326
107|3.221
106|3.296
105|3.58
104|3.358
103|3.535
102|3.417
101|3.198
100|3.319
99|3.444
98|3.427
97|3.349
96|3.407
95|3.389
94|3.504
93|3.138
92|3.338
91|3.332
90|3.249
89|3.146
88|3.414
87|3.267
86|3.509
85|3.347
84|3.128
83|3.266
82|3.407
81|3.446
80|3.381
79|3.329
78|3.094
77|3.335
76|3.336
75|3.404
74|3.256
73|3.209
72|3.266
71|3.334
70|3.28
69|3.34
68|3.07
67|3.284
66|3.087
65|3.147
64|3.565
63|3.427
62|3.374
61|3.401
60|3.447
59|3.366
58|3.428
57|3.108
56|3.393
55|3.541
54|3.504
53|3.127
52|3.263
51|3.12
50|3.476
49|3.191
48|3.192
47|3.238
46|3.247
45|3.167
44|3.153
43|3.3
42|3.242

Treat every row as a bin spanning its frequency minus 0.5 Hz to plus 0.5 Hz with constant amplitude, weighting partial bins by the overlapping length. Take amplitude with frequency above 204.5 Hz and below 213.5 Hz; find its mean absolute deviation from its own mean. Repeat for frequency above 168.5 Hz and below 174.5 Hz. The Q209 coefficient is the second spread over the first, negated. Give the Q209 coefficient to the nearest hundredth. -0.78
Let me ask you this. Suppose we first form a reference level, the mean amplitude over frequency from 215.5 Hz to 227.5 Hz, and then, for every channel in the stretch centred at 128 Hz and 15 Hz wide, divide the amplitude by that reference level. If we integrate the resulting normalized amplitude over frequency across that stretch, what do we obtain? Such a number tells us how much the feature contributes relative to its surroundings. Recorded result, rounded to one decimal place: 15.8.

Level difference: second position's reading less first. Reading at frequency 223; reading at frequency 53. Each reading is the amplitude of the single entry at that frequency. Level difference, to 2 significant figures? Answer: -0.32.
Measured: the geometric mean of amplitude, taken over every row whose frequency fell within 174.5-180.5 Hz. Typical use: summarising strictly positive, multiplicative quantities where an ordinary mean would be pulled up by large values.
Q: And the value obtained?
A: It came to 2.89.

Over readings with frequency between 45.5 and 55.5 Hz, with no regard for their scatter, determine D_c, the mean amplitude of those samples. 3.3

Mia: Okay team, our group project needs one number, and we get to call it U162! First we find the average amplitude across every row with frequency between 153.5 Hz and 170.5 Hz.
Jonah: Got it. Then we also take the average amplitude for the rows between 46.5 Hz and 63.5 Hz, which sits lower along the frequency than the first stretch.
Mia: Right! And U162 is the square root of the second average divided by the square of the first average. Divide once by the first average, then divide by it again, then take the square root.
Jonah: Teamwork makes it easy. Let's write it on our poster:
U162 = 0.590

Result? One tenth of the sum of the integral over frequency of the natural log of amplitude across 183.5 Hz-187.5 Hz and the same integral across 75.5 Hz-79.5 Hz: 0.902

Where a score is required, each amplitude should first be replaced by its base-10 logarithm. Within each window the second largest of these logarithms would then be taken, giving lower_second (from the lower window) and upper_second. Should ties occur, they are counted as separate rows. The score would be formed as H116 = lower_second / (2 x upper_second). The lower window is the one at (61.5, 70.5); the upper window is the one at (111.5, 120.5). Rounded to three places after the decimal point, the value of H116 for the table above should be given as 0.493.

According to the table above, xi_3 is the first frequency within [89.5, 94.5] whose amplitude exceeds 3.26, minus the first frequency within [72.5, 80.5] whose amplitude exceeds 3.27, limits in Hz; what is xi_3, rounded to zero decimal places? 16 Hz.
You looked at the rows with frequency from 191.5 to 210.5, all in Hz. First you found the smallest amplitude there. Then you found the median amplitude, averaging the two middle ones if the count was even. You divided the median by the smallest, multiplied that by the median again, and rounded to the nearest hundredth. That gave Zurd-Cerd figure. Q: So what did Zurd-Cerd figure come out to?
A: 3.63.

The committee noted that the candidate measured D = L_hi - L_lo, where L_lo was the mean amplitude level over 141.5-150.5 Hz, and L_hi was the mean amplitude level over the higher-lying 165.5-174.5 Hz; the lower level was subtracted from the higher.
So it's -0.23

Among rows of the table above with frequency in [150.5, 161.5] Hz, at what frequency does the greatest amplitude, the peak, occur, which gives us 160 Hz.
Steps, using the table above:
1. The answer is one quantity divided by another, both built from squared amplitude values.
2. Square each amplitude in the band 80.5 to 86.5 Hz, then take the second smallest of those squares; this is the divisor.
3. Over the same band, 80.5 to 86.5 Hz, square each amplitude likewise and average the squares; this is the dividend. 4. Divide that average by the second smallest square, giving 1.05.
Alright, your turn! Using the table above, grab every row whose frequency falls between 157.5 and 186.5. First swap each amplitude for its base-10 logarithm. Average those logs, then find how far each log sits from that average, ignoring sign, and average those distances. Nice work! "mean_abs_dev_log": 0.019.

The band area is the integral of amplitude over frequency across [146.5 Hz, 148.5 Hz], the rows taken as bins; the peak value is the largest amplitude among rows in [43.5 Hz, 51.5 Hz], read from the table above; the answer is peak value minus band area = -3.0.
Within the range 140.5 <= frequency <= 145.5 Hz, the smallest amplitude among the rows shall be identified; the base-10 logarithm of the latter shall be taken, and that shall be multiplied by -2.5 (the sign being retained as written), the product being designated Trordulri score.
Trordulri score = -1.26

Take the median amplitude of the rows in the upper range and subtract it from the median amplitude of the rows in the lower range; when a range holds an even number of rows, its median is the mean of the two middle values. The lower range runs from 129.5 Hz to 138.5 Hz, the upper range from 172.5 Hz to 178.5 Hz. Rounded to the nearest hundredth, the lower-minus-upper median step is 0.61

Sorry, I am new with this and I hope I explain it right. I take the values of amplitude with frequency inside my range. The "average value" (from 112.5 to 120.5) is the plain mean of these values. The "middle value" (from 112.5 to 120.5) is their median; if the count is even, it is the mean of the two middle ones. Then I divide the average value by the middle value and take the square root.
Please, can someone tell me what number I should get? 0.996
